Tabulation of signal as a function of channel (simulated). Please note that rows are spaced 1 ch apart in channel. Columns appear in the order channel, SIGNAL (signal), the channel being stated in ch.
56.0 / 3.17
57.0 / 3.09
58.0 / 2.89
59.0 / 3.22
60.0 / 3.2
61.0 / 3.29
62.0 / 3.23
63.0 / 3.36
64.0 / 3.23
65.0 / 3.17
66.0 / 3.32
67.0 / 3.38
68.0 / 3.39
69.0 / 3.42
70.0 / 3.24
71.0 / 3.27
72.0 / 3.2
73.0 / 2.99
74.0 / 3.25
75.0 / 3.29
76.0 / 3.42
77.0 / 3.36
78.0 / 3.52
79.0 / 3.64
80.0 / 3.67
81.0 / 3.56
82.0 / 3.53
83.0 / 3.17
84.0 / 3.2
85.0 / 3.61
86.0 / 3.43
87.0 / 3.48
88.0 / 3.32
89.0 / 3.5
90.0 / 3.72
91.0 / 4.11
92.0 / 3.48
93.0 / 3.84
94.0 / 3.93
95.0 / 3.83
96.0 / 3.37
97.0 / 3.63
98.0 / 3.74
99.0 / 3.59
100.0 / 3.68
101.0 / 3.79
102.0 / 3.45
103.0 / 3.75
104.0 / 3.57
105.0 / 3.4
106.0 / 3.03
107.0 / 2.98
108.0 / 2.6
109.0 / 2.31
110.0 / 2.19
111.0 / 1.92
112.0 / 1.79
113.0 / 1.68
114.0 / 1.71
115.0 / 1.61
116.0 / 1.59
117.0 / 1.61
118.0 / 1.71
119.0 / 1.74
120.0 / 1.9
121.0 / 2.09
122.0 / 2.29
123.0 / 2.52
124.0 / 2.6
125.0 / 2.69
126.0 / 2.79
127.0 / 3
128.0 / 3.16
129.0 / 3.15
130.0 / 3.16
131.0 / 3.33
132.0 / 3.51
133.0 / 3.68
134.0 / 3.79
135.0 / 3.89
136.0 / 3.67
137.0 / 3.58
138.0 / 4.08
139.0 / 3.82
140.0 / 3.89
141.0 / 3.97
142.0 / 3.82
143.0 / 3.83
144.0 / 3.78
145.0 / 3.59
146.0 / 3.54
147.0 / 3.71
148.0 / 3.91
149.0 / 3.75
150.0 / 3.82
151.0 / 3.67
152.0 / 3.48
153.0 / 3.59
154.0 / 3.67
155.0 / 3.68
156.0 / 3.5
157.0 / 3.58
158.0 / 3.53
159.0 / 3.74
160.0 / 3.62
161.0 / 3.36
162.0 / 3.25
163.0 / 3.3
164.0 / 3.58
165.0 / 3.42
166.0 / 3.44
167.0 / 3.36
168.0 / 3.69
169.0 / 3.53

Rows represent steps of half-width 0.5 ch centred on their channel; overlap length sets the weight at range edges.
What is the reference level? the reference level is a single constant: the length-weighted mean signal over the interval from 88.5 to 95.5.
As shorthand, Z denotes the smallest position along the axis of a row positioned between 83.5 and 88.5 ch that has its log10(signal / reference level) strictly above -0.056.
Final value 85.0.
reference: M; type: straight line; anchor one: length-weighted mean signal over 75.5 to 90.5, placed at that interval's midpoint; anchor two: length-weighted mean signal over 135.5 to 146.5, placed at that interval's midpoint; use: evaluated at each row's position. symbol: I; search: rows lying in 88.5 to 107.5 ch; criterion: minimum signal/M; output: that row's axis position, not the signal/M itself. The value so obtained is 107.0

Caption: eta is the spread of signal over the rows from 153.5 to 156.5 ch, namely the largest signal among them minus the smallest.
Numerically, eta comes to 0.18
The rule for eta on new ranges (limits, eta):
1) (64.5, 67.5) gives 0.21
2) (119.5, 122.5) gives 0.39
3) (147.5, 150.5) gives 0.16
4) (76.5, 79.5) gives 0.28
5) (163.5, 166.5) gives 0.16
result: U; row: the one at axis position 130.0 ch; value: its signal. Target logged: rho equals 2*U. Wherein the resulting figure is 6.3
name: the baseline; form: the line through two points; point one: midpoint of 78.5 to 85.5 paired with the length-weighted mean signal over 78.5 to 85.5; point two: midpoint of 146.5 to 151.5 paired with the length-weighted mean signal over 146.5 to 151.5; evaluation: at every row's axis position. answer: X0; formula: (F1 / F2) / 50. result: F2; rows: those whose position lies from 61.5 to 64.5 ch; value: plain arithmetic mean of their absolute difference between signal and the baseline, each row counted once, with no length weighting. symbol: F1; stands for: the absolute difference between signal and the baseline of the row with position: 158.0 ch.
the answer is 0.044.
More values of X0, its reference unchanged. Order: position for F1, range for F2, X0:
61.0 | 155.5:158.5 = 0.008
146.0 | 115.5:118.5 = 0.002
